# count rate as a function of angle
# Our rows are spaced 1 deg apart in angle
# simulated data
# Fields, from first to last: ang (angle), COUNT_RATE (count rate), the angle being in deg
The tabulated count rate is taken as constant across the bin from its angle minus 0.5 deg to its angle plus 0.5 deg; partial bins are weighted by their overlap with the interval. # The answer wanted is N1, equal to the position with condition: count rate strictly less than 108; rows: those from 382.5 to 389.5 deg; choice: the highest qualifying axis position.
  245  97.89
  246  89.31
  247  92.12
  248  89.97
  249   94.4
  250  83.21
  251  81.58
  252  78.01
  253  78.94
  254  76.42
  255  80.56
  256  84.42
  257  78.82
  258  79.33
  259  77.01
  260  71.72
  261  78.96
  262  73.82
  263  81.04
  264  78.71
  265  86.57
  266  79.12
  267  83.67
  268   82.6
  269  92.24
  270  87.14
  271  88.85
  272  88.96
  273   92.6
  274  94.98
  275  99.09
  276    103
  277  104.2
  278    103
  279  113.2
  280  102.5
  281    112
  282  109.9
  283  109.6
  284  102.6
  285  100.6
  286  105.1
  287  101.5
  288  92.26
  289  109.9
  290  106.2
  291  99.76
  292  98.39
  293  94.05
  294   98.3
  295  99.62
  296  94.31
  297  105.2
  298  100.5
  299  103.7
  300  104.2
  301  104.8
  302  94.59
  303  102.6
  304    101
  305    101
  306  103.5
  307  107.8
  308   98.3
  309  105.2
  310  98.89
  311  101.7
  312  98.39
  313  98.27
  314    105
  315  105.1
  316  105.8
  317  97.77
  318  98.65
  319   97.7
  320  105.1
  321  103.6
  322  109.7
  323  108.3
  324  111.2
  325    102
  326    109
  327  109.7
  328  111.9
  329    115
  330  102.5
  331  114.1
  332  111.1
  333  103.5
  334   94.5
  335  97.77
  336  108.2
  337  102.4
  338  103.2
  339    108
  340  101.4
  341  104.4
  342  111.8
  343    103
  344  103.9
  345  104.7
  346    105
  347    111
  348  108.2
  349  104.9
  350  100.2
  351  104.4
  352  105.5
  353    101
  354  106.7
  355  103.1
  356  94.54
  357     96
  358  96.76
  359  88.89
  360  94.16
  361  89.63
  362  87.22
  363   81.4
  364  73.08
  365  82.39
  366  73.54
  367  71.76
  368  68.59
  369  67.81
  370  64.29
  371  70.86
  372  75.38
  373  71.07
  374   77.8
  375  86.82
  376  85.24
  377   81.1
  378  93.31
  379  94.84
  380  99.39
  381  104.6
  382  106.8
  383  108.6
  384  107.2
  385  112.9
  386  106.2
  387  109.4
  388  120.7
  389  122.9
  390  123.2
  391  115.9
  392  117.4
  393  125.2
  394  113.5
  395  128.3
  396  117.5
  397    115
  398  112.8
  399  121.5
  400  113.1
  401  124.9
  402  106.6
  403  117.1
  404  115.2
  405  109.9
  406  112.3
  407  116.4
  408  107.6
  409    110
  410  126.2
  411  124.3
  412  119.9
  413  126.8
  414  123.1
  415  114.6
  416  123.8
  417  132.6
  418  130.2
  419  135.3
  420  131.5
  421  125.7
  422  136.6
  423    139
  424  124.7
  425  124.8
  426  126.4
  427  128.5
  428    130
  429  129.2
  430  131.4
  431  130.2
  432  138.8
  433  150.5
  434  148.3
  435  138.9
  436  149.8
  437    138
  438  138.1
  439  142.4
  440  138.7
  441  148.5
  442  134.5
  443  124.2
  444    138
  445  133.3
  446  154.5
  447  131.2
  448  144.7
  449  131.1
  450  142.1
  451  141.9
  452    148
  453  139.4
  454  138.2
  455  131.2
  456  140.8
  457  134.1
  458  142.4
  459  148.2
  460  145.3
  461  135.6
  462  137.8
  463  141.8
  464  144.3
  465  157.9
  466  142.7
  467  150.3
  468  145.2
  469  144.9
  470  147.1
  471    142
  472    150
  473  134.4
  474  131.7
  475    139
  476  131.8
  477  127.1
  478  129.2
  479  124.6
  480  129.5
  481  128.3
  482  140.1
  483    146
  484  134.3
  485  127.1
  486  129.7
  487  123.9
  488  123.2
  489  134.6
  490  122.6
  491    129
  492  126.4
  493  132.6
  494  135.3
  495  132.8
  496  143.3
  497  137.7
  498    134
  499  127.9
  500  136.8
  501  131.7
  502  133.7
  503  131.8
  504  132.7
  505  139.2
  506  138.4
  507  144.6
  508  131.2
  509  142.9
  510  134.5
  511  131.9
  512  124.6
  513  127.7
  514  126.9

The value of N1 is 386 deg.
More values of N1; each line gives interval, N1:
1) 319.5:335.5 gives 335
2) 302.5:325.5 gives 325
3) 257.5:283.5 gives 280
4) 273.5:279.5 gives 278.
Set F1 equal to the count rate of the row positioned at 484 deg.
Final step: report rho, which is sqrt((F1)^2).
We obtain 134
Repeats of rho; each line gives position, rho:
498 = 134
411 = 124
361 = 90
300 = 104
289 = 110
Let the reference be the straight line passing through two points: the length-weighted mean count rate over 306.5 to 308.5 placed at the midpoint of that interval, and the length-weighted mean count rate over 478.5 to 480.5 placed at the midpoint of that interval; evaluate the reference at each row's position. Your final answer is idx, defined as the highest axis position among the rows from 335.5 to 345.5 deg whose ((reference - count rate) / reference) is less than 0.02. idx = 342 deg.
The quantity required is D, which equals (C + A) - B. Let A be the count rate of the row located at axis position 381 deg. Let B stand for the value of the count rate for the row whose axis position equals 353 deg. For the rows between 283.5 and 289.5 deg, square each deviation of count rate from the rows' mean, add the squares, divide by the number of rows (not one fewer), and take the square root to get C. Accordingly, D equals 9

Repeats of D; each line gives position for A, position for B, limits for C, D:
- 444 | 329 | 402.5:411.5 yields 29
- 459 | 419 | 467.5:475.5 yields 19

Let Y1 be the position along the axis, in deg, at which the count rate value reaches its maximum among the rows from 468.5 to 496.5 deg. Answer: 472 deg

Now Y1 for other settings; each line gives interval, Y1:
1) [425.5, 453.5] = 446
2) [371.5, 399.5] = 395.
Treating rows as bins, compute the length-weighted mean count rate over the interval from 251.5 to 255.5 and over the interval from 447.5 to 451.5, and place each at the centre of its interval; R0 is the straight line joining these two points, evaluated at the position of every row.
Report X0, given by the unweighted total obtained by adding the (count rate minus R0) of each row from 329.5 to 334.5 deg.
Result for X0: 10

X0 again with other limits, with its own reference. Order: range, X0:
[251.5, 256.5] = 5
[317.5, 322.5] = 18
